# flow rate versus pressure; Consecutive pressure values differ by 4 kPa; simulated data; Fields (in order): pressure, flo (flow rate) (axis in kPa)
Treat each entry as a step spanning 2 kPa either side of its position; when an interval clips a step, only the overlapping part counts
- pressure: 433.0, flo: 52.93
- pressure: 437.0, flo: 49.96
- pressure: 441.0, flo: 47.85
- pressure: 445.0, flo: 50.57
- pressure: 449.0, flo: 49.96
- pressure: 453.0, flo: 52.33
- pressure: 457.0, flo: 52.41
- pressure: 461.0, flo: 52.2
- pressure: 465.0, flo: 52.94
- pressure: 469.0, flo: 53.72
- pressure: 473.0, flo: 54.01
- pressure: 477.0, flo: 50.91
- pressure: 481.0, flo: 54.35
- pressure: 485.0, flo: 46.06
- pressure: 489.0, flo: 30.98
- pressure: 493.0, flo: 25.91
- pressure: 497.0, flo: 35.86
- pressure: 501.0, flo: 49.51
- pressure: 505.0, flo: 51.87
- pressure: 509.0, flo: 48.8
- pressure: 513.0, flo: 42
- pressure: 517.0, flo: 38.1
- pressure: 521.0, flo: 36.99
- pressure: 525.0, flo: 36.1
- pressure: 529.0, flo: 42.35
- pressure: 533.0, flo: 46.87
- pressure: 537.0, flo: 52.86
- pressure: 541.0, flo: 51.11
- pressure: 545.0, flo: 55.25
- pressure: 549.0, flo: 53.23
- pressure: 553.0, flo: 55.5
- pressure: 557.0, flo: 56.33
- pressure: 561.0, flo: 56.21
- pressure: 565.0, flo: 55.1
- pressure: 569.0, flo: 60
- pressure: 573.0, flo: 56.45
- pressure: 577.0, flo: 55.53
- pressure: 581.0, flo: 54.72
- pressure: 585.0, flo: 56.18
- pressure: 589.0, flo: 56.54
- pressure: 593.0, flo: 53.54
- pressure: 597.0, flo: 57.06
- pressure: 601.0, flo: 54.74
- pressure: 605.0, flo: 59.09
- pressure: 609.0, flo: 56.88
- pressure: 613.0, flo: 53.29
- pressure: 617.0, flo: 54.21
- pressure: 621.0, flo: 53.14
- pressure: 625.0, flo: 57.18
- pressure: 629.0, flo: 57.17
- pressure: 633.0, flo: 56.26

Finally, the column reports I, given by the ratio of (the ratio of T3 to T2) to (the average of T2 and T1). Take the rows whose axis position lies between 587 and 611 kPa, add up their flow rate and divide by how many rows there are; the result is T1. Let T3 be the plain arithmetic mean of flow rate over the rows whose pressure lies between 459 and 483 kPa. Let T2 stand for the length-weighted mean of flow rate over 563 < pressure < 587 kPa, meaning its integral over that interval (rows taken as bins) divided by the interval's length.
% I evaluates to 0.0167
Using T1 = 56.3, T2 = 56.3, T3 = 53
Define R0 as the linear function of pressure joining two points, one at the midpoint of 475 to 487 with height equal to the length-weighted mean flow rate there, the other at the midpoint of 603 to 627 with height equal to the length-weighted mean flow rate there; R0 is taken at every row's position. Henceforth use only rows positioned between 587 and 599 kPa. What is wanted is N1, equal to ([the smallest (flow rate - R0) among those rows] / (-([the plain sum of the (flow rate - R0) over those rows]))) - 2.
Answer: -1.6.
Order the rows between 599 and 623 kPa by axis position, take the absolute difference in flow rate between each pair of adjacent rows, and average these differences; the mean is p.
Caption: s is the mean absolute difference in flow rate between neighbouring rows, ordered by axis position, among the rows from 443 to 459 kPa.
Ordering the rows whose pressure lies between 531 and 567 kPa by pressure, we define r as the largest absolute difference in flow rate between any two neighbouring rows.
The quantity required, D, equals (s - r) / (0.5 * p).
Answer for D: -4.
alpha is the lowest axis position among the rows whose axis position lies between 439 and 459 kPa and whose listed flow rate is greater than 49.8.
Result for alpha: 445.0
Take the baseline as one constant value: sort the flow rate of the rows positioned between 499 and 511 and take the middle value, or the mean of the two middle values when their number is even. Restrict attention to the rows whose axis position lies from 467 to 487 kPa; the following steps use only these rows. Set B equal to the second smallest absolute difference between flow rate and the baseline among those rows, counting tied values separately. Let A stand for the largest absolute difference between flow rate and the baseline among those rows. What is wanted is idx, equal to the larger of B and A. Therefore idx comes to 5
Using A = 4.8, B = 3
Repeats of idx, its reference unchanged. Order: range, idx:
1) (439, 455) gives 3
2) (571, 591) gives 7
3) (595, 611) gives 10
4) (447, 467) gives 3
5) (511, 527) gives 13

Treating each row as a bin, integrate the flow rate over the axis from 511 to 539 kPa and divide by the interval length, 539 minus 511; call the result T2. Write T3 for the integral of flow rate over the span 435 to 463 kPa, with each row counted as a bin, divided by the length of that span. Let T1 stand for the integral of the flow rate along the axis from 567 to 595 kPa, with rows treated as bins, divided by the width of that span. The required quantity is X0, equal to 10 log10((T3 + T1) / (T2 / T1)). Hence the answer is 21.5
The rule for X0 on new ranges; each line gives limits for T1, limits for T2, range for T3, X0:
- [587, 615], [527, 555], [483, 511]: 20.3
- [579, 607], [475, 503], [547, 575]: 21.8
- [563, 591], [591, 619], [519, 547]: 20.2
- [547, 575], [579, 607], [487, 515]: 19.9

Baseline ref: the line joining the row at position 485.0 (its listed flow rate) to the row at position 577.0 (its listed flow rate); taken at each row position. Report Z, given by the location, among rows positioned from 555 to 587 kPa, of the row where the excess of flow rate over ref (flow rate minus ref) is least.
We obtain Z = 581.0 kPa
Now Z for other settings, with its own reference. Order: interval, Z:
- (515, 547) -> 525.0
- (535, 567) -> 541.0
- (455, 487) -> 485.0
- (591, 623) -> 621.0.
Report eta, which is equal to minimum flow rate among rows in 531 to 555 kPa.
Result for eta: 46.87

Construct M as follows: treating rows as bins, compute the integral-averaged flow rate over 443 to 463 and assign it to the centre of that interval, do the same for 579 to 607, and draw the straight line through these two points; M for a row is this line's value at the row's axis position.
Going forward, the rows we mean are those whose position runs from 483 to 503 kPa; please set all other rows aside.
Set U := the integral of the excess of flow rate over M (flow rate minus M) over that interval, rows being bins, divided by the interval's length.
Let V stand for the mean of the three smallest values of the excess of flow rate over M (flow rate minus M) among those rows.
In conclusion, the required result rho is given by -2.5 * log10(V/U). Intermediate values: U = -15.1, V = -22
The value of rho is -0.4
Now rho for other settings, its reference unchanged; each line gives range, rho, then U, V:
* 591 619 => -1.3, -0.8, -3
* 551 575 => 1.0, 1.6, 1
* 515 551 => -0.8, -8.2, -17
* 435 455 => -0.6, -1.1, -2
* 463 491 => -1.2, -3.3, -10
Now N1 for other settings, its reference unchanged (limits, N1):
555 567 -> -2.2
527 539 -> -2.7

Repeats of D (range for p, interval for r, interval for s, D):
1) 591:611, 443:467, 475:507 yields 4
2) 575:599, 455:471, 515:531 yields 2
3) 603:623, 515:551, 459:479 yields -5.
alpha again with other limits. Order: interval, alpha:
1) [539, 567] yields 541.0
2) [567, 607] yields 569.0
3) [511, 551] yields 537.0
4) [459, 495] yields 461.0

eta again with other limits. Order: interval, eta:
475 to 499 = 25.91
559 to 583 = 54.72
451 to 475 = 52.2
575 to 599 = 53.54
